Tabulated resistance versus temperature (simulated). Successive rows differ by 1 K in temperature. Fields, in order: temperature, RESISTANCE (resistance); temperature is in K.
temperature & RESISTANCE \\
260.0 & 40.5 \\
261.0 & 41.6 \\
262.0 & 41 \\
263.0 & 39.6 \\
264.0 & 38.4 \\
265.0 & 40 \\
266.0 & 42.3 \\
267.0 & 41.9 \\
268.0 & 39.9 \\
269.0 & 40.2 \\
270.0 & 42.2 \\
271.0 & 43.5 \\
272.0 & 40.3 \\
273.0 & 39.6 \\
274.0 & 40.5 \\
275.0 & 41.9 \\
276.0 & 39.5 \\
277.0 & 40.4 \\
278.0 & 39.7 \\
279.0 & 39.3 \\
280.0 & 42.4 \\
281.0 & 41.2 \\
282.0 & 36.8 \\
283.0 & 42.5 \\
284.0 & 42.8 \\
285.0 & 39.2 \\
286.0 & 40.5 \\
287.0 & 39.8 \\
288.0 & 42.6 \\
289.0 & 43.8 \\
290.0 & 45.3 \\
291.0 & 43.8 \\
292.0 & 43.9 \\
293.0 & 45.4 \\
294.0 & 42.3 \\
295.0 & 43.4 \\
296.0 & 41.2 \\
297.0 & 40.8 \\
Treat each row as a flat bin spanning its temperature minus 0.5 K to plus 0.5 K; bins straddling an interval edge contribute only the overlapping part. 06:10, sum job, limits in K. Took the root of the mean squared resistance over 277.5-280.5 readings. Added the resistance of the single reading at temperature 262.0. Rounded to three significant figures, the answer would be 81.5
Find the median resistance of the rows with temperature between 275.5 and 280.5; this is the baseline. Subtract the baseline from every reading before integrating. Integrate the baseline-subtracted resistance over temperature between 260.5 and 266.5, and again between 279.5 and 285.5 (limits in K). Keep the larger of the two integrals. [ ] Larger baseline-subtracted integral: 7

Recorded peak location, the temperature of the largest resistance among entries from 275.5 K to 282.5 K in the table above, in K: 280.0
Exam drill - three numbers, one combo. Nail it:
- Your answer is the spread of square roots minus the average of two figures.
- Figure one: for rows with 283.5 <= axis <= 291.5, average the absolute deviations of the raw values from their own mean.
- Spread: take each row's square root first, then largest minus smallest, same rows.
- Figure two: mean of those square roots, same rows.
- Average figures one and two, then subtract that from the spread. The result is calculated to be -3.68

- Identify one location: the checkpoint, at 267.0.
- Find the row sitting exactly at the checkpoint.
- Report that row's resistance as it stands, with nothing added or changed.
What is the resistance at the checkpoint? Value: 41.9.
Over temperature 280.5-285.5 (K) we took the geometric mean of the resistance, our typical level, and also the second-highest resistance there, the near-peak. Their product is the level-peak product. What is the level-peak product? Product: 1719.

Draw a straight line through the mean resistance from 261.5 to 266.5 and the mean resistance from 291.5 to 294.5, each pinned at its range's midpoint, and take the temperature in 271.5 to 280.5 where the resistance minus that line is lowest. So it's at 279.0 K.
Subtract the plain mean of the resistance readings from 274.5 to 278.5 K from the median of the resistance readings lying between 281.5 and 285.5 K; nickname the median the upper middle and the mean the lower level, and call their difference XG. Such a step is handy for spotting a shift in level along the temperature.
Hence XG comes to 0.5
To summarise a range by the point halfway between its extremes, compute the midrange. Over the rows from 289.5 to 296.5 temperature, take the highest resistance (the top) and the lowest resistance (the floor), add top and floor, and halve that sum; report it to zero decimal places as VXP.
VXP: 43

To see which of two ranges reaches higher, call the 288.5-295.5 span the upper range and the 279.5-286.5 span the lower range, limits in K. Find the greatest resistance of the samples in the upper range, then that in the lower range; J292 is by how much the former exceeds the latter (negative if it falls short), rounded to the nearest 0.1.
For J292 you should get 2.6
